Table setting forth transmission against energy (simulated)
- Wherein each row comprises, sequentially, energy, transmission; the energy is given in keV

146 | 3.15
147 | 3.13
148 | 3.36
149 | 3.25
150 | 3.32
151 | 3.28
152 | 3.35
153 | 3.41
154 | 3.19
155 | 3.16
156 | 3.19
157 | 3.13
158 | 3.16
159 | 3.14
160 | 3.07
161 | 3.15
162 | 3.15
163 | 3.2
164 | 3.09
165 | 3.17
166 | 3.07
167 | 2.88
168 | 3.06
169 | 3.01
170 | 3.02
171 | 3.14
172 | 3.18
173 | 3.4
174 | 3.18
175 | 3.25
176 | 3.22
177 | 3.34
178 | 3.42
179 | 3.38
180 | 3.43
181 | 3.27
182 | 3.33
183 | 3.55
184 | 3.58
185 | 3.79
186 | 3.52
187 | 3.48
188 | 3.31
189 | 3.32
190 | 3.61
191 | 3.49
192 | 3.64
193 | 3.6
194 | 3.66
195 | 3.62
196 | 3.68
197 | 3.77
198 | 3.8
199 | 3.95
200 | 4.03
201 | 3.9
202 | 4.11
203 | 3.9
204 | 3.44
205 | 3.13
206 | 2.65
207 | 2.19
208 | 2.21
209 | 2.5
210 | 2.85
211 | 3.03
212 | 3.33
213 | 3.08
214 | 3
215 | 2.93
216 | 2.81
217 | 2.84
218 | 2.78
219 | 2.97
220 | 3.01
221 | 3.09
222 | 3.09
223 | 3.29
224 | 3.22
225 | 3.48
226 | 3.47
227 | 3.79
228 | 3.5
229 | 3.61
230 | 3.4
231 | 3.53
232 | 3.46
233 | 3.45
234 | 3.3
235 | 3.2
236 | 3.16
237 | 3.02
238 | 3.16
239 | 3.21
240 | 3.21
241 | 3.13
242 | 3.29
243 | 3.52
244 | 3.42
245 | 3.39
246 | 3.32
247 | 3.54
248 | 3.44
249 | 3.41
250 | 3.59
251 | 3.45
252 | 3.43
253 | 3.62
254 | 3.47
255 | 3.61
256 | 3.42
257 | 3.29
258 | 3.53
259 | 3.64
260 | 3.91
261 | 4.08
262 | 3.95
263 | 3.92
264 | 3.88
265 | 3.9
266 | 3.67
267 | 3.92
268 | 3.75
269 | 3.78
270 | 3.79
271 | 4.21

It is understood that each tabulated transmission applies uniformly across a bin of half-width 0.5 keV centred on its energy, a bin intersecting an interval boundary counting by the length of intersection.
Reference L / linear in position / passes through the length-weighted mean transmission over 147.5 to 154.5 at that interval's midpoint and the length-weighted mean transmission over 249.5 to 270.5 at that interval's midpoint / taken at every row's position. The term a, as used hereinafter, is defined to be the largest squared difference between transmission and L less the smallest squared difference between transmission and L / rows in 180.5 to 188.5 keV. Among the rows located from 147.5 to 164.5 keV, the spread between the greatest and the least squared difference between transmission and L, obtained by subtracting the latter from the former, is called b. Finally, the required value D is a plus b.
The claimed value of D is 0.20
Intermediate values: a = 0.128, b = 0.07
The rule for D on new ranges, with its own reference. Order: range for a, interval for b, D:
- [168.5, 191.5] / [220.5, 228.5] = 0.35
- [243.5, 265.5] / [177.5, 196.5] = 0.28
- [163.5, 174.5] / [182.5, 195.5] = 0.36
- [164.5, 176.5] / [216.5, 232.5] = 0.82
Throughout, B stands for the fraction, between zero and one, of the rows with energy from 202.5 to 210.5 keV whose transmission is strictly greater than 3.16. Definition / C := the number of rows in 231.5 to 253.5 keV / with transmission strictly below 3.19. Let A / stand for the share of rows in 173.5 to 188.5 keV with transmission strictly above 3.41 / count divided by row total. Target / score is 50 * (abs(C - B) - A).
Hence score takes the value 164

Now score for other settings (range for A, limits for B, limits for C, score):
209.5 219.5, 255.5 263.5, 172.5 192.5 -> 0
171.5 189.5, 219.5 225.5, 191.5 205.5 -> 6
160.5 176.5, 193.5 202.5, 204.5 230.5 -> 800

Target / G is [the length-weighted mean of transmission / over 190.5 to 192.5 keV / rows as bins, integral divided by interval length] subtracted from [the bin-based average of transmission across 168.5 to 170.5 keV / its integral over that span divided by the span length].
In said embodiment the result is -0.55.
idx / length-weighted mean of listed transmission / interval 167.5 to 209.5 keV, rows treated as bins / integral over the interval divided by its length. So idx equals 3.38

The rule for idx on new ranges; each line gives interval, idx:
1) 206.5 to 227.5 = 3.00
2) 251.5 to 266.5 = 3.69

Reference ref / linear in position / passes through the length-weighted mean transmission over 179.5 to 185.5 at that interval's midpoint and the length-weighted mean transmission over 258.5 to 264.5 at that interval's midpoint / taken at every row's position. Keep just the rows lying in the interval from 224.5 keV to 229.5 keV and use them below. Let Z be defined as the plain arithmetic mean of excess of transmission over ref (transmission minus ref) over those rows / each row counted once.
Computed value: -0.1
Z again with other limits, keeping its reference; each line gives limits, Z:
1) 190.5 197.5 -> 0.1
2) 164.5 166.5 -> -0.3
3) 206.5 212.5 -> -0.9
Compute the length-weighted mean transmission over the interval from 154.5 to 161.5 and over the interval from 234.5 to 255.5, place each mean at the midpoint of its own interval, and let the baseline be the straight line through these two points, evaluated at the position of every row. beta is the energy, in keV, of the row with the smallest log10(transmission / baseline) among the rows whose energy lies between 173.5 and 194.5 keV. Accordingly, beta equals 174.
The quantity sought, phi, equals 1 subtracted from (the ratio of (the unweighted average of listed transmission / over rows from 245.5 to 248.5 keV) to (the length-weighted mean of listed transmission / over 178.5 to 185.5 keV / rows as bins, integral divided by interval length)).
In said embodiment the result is -0.01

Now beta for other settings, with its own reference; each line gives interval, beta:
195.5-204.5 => 204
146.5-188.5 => 167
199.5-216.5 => 207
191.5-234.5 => 207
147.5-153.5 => 149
